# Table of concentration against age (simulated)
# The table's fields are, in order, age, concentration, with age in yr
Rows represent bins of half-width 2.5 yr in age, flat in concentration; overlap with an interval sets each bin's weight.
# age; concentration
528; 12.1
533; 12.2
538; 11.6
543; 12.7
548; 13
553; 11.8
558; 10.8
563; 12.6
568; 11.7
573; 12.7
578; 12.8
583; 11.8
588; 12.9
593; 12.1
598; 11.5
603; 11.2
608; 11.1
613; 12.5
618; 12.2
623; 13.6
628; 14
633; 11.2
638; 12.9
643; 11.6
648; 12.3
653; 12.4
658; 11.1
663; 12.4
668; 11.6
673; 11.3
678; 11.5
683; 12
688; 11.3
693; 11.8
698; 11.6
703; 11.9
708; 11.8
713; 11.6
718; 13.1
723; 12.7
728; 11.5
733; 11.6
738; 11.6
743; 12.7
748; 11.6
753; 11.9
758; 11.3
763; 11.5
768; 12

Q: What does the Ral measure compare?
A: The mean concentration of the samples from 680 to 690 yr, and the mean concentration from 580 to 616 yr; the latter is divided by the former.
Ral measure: 1.02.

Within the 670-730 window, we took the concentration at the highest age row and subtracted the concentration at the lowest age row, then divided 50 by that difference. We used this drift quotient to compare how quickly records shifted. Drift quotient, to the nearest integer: 250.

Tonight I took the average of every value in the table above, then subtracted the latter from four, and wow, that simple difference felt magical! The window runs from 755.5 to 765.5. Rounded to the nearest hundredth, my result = -7.40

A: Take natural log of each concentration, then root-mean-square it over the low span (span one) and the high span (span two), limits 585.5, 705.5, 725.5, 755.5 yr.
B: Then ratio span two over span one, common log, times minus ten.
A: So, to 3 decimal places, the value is 0.026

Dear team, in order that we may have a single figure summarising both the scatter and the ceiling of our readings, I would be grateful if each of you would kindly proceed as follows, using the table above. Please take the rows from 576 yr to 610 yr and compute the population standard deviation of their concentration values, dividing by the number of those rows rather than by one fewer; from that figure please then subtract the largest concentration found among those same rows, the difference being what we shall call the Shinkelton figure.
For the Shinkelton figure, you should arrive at -12.2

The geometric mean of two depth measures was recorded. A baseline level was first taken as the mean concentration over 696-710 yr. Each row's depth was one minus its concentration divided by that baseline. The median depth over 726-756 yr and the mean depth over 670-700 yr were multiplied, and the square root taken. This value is 0.015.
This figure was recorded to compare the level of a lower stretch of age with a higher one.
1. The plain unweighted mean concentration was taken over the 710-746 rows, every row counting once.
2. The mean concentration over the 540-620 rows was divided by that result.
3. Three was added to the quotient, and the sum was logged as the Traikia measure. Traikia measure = 4.00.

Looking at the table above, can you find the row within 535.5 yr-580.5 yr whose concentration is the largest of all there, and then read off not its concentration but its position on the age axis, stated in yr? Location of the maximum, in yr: 548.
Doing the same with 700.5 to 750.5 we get 718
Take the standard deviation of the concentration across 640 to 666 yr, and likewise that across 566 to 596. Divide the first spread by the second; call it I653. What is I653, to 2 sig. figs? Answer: 1.1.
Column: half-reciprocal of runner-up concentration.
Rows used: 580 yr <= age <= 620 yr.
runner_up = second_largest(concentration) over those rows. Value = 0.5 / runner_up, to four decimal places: 0.0400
